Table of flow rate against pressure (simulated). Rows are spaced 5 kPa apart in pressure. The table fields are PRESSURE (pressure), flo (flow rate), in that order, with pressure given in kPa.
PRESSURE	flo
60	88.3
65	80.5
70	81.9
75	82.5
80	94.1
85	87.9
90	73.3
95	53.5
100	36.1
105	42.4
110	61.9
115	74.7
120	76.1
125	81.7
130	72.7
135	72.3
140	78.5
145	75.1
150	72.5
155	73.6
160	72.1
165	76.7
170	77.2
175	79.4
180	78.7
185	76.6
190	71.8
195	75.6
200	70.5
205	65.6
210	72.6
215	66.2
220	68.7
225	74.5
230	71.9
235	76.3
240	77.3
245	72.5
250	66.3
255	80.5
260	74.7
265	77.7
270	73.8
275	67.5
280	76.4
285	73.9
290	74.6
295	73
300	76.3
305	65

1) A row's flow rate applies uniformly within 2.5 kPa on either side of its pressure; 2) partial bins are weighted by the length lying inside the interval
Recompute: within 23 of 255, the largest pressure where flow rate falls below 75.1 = 275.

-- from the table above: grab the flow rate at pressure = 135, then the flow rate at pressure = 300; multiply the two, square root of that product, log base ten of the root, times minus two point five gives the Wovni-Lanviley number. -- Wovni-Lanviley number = -4.68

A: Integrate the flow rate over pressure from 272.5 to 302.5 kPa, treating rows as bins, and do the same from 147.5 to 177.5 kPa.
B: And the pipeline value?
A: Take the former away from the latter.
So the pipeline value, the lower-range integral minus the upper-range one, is 49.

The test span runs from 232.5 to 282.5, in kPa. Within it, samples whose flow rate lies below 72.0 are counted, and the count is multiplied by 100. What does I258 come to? 200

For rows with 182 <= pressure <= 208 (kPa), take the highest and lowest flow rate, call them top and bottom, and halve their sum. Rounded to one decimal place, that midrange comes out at 71.1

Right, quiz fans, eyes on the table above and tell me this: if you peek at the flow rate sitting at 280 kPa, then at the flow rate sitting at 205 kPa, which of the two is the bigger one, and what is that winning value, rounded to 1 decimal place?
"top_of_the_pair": 76.4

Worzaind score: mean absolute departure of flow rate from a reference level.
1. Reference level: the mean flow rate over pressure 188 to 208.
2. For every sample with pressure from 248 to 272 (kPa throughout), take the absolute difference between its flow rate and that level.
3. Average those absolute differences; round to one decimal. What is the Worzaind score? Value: 5.6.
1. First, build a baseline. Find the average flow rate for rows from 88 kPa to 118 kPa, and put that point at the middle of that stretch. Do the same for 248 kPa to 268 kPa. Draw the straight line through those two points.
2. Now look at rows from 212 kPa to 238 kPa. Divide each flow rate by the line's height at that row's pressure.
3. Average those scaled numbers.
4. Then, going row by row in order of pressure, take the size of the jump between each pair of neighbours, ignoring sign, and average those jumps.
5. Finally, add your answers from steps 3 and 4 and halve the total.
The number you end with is 0.528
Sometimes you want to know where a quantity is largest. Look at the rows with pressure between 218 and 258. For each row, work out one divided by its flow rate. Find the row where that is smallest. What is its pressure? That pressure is 255 kPa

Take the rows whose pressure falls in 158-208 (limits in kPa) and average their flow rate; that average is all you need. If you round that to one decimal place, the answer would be 74.4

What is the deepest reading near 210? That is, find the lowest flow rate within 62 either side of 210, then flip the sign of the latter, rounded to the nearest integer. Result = -66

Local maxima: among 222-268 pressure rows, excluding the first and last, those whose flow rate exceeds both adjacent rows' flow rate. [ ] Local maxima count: 2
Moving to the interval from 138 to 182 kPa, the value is 2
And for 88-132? 1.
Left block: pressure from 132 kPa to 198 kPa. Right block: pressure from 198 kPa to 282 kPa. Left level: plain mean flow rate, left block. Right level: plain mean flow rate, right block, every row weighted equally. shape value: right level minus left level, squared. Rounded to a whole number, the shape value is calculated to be 8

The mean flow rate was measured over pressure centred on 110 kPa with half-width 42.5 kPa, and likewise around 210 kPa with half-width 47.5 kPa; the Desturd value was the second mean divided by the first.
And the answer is 1.028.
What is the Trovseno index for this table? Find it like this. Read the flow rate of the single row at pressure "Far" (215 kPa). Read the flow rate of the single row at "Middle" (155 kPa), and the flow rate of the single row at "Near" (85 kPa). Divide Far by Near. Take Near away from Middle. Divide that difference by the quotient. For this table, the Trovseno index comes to -19.0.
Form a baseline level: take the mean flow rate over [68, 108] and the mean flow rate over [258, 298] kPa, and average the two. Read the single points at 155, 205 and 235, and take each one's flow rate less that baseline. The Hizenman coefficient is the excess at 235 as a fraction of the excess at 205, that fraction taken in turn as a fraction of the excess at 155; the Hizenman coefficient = -0.4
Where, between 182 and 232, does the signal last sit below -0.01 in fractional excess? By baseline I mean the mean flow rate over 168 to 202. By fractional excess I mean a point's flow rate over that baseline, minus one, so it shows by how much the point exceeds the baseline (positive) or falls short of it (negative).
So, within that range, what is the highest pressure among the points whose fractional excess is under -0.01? 230 kPa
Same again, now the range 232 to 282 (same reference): 275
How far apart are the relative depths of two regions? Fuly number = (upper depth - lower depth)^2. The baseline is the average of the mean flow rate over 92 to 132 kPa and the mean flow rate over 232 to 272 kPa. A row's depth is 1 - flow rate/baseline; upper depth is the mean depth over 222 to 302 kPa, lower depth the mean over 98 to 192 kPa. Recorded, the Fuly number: 0.002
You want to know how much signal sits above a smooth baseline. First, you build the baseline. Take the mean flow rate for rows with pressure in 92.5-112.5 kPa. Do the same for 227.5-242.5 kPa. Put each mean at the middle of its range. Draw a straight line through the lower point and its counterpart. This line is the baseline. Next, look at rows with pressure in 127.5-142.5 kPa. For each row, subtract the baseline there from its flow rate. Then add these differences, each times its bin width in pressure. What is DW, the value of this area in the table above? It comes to 292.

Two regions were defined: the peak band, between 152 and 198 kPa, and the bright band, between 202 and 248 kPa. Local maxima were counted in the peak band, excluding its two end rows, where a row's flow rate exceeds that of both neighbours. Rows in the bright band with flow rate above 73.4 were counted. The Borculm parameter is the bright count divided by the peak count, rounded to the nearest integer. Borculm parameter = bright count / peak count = 3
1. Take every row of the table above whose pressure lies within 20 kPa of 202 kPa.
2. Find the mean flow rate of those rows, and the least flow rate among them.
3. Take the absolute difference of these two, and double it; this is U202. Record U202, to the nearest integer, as 11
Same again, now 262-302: 13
